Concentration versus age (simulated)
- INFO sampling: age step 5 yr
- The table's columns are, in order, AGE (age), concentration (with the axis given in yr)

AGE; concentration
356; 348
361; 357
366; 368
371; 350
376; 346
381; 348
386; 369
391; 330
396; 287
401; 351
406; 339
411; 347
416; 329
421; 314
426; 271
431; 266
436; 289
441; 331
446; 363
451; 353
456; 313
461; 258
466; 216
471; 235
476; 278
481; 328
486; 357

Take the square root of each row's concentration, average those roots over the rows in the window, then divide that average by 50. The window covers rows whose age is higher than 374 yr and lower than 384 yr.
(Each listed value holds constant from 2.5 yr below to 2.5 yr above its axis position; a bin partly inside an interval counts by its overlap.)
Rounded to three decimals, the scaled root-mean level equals 0.373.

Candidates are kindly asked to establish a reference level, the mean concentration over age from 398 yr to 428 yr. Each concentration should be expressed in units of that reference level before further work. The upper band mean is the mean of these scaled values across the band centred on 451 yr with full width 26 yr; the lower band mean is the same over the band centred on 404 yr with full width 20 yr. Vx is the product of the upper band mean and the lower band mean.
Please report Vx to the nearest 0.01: 1.01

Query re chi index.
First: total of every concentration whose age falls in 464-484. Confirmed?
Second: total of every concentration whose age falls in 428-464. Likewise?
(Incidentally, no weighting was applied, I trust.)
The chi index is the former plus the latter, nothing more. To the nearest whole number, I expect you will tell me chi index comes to 3230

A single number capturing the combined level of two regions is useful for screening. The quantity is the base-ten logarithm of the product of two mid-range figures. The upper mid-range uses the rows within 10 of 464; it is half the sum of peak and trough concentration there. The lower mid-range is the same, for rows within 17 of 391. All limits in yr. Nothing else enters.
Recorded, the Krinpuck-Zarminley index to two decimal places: 4.94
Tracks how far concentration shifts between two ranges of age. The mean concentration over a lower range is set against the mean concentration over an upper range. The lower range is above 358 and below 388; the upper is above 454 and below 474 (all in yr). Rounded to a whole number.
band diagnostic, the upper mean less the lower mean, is -101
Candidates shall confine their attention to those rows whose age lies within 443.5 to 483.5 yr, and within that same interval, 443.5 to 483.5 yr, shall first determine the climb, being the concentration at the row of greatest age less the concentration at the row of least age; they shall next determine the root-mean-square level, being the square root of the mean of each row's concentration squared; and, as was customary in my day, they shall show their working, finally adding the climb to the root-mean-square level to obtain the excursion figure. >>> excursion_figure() 262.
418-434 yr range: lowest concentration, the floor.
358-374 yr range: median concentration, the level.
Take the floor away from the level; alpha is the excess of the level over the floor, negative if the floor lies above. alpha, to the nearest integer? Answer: 91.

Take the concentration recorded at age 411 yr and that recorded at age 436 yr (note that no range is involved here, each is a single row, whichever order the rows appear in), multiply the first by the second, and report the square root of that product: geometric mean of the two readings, 317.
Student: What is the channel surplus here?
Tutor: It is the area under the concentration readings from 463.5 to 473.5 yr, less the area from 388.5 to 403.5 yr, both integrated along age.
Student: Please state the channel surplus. -2585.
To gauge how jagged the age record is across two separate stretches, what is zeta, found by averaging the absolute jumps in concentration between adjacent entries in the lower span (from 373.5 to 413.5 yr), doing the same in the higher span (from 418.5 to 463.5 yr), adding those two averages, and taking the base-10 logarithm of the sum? 1.765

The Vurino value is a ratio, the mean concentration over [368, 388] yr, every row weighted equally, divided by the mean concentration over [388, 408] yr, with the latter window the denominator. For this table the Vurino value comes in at 1.08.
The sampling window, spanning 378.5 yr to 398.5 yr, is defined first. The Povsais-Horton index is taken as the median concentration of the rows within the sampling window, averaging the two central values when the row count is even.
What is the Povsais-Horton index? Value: 339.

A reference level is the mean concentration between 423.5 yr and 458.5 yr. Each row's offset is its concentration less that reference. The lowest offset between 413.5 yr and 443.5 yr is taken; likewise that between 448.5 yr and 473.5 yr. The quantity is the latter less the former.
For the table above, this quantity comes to -50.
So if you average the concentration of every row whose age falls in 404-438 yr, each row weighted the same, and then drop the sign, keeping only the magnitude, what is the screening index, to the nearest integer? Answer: 308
